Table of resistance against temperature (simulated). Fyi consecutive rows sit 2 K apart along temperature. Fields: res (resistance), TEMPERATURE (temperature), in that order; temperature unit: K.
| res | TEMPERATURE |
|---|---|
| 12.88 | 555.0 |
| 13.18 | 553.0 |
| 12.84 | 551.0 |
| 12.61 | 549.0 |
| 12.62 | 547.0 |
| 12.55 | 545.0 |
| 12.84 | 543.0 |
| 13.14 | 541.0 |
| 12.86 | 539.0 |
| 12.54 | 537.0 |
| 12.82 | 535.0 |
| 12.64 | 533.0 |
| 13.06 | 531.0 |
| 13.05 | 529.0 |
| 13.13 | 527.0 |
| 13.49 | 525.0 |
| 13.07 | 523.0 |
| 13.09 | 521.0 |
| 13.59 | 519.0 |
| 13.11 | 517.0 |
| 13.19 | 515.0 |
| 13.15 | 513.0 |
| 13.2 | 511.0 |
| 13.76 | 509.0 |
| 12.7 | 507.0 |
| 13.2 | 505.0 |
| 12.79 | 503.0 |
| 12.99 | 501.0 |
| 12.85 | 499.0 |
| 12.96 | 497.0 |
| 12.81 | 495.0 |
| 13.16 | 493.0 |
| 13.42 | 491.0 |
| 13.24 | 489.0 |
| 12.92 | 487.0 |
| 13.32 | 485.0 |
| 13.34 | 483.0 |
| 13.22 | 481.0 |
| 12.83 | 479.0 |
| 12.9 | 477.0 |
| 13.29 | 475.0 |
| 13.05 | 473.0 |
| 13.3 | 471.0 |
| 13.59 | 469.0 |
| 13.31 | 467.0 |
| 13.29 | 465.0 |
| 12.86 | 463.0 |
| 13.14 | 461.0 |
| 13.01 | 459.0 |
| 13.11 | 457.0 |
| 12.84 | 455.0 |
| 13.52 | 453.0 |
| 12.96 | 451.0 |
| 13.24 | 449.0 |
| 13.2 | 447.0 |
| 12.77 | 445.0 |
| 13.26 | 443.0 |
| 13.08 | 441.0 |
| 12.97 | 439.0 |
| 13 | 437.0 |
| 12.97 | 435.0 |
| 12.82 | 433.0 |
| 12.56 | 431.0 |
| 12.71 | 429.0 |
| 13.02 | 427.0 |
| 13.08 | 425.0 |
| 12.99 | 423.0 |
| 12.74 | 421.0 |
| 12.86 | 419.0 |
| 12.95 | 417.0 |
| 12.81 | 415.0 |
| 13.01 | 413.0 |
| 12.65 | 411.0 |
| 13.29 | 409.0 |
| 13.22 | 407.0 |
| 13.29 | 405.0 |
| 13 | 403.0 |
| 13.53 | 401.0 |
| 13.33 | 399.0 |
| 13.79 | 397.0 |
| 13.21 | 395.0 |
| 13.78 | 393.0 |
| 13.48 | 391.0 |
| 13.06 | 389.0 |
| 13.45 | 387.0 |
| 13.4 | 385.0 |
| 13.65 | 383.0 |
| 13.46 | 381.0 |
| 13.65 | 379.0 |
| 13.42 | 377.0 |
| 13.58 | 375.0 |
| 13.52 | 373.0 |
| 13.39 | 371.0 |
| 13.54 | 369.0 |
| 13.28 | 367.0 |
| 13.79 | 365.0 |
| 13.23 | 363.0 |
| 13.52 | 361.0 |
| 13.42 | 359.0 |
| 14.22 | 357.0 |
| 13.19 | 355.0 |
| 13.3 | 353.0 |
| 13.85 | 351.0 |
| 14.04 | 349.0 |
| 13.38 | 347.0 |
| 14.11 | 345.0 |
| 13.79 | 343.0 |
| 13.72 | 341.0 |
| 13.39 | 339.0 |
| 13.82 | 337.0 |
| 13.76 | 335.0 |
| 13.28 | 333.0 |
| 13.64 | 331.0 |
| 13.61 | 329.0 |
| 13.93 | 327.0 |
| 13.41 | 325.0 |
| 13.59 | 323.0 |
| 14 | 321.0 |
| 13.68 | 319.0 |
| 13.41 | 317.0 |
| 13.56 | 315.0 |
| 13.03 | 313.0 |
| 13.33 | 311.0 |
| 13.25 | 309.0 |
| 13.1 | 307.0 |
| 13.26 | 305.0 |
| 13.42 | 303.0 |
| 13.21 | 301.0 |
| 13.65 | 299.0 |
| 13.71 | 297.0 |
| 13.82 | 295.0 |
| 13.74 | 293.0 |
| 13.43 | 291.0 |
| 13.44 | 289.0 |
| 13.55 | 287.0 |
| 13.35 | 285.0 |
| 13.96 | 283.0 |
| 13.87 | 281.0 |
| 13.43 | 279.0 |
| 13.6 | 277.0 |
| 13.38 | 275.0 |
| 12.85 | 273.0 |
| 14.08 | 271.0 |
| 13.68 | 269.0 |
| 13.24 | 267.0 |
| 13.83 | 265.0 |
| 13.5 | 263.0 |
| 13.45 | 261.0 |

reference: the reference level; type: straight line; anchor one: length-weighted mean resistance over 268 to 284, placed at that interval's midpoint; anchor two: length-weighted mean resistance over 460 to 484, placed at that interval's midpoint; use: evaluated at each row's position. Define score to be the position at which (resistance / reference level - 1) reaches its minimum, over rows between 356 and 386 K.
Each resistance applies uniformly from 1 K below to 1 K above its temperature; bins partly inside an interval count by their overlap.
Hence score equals 363.0 K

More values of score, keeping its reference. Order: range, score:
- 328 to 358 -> 355.0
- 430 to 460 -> 431.0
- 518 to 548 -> 537.0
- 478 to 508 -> 507.0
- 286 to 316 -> 313.0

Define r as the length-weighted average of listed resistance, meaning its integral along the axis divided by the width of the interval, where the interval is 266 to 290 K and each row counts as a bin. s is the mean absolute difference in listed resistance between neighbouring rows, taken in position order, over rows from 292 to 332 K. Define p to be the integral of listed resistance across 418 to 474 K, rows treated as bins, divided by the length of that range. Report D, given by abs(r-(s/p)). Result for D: 13.5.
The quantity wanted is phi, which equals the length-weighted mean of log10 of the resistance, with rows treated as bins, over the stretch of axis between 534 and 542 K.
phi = 1.11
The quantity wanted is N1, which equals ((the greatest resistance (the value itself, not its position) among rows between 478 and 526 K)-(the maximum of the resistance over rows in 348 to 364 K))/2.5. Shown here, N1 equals -0.2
